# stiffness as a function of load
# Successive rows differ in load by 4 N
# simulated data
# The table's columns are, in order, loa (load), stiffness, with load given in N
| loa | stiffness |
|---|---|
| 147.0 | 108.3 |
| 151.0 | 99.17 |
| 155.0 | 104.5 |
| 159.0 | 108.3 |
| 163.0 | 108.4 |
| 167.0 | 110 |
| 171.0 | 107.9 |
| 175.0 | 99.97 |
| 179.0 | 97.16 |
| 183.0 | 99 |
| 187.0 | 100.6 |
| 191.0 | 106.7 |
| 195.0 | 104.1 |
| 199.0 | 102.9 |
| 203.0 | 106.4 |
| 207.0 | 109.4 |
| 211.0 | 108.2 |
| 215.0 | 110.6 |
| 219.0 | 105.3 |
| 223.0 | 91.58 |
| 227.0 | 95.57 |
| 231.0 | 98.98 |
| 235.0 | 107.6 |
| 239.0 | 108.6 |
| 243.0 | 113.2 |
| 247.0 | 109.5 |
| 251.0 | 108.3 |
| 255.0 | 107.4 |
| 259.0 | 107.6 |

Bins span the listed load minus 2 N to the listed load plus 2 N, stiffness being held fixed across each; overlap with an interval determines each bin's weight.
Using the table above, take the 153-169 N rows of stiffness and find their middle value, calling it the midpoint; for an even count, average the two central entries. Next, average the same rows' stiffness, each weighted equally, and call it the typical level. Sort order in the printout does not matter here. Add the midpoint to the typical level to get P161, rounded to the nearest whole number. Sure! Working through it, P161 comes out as 216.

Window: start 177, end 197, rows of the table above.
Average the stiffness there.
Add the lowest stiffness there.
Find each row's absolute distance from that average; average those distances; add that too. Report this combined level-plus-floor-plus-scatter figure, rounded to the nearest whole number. 202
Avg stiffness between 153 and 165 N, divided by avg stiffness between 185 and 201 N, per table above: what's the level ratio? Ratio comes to 1.03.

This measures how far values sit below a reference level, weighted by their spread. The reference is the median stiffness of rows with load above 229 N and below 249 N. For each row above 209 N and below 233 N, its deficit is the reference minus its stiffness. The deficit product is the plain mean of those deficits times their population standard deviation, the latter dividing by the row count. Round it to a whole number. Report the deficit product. 47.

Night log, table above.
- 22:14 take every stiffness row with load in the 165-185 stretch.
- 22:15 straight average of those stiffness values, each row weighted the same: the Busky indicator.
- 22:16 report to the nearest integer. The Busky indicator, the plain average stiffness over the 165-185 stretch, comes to 103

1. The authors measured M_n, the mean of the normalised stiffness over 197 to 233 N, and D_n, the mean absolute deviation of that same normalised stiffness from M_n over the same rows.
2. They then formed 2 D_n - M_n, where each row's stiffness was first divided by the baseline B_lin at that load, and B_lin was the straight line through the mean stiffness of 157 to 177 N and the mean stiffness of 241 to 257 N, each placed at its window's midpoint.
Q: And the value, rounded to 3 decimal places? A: -0.851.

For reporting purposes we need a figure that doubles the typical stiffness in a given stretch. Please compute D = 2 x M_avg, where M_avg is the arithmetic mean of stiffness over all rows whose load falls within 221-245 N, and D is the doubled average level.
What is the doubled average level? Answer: 205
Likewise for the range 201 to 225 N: 210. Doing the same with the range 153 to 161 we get 213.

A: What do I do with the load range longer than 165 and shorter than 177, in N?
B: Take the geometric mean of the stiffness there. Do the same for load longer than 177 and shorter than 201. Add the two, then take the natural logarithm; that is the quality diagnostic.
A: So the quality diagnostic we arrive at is 5.34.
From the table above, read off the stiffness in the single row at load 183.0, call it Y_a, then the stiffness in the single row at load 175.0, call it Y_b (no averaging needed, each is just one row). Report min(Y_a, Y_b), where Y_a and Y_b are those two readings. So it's 99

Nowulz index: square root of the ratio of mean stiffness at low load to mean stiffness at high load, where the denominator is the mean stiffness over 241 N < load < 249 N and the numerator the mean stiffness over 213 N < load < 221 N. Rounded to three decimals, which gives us 0.985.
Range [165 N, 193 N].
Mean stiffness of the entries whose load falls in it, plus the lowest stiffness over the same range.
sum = 200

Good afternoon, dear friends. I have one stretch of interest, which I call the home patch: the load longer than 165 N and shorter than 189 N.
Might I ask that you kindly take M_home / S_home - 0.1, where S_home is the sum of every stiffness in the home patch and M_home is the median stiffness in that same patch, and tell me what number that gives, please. 0.0632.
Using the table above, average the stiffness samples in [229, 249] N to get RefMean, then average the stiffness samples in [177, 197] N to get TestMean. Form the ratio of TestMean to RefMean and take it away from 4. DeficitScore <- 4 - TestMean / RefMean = 3.06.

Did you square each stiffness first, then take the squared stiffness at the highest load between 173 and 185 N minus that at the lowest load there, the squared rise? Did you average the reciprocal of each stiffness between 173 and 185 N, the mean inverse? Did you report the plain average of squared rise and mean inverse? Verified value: -96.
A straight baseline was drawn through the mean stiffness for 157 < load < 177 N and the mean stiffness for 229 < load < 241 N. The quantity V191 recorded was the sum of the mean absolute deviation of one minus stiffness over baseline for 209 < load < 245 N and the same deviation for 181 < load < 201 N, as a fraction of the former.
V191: 1.40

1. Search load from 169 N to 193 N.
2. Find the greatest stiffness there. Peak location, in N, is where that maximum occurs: 171.0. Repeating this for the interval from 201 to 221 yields 215.0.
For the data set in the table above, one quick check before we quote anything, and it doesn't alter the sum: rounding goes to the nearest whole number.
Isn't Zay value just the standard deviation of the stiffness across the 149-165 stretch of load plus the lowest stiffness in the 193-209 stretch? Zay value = 107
